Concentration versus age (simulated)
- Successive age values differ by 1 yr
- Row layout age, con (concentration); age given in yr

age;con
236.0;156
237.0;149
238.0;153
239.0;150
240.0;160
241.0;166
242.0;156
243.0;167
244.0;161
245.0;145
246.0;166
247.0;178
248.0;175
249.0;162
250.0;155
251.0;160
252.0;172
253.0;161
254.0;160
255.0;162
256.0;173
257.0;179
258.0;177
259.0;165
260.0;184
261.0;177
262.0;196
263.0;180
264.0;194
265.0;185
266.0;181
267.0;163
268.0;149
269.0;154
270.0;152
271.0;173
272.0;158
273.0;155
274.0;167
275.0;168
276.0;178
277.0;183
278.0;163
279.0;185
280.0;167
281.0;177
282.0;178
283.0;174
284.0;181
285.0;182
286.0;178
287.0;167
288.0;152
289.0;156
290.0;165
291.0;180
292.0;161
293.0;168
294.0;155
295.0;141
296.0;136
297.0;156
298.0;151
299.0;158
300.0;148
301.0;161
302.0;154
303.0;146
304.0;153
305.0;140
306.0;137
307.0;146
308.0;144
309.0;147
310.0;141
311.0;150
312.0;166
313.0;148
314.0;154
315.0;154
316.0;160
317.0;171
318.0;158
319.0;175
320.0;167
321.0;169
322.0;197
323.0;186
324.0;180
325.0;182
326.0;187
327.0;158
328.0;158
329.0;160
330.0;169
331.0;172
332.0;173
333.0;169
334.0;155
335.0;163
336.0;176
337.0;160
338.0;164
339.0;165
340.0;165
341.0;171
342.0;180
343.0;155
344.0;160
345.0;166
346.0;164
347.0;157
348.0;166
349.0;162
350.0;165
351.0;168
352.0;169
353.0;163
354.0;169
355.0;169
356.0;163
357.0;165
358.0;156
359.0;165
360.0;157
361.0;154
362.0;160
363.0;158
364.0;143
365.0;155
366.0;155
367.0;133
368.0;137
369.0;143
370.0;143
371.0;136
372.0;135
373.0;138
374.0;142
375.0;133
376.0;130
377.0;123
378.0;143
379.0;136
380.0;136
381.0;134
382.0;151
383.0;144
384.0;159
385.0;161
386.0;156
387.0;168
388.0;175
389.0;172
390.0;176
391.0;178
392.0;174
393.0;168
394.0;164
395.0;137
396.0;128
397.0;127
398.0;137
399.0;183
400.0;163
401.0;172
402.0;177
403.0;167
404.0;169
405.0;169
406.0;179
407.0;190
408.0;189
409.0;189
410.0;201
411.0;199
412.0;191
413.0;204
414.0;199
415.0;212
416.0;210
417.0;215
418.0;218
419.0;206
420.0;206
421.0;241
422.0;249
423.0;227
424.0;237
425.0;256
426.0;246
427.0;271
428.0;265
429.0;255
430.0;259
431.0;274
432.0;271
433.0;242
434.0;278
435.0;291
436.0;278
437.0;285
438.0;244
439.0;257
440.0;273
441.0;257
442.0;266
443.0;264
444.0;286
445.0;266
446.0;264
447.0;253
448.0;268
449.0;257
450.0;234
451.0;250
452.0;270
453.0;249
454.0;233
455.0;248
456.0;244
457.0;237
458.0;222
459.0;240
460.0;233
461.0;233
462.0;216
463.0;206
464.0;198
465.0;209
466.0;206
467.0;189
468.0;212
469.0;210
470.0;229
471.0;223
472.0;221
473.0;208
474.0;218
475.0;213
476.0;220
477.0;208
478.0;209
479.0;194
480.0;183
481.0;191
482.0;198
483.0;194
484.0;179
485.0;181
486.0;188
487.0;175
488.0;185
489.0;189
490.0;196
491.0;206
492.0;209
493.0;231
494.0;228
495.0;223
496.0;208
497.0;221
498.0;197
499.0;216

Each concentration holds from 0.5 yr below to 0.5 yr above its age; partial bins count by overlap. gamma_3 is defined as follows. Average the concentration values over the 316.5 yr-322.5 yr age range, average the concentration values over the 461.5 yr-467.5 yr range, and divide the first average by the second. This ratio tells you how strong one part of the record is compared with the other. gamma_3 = 0.85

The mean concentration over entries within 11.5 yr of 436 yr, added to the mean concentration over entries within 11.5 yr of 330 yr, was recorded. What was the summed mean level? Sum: 436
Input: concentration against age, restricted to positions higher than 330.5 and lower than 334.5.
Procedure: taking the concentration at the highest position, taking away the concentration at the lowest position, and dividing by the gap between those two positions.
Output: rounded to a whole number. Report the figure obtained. -6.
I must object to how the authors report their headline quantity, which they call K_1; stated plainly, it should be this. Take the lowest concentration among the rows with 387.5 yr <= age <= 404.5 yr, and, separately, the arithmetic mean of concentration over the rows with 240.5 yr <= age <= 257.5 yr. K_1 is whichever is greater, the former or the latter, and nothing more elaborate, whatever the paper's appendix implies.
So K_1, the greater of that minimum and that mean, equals 165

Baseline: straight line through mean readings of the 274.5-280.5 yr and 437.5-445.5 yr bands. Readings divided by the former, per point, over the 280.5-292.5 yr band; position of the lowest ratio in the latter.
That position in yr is 288.0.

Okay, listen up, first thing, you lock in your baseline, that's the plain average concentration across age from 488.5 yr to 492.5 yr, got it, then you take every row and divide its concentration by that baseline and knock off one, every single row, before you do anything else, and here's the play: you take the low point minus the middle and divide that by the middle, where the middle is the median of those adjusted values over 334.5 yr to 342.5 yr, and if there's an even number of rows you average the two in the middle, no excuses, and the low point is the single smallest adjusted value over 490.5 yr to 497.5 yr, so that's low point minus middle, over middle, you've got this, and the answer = -1.2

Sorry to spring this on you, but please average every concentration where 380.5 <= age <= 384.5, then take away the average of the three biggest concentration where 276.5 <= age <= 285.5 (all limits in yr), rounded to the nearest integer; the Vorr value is -36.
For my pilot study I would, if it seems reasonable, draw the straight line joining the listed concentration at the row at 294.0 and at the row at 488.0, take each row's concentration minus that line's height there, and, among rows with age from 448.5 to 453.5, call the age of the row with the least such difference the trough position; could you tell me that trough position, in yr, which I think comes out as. 450.0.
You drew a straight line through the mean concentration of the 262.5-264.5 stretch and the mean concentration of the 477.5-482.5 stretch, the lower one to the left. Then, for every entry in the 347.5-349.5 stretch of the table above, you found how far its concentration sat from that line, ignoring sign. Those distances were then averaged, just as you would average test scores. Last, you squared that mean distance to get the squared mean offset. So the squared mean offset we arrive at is 683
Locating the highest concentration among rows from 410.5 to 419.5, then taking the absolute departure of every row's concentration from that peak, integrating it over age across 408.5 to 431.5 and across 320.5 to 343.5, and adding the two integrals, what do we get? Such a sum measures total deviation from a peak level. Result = 1648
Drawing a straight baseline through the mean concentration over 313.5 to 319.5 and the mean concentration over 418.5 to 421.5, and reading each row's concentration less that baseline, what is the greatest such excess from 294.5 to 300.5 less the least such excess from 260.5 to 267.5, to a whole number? -22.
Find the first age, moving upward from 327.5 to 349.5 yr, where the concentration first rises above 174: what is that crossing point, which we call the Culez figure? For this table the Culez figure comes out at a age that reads 336.0 yr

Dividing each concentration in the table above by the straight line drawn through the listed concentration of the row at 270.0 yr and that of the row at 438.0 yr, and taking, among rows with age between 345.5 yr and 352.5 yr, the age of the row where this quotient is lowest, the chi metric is 347.0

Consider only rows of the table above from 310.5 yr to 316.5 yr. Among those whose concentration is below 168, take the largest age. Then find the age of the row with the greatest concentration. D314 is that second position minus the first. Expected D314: -4 yr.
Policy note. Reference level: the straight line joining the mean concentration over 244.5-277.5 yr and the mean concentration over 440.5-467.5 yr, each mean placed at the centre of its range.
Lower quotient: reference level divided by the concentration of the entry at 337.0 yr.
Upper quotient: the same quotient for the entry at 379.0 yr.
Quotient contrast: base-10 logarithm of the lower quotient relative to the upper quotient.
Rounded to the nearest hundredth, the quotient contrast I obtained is -0.10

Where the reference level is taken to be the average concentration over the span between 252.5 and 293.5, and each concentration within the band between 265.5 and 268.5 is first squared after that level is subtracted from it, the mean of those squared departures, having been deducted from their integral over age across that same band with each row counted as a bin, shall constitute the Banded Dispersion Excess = 430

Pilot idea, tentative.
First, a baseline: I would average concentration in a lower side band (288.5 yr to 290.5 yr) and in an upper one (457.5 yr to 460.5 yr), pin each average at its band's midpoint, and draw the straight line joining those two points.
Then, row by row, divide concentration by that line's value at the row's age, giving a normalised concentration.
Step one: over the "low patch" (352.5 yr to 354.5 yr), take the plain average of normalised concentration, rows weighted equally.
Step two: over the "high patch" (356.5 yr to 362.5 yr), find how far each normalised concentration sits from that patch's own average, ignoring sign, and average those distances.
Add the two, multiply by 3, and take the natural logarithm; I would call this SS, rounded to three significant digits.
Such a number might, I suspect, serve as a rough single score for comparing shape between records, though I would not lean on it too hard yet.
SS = 1.00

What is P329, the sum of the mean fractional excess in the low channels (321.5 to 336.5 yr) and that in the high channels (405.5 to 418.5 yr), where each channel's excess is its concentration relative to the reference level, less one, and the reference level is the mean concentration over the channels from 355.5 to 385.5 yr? 0.54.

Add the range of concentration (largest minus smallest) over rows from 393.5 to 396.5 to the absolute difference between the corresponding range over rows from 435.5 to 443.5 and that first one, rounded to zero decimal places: 41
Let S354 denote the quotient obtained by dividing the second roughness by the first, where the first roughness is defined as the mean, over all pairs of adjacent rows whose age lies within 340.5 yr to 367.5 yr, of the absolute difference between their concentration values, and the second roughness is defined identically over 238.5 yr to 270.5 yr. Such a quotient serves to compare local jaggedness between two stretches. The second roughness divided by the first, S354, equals 1.4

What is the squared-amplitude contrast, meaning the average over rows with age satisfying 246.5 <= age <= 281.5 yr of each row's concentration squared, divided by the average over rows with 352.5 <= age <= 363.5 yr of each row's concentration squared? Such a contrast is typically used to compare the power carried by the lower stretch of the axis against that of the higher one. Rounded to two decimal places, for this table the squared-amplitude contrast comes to 1.12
